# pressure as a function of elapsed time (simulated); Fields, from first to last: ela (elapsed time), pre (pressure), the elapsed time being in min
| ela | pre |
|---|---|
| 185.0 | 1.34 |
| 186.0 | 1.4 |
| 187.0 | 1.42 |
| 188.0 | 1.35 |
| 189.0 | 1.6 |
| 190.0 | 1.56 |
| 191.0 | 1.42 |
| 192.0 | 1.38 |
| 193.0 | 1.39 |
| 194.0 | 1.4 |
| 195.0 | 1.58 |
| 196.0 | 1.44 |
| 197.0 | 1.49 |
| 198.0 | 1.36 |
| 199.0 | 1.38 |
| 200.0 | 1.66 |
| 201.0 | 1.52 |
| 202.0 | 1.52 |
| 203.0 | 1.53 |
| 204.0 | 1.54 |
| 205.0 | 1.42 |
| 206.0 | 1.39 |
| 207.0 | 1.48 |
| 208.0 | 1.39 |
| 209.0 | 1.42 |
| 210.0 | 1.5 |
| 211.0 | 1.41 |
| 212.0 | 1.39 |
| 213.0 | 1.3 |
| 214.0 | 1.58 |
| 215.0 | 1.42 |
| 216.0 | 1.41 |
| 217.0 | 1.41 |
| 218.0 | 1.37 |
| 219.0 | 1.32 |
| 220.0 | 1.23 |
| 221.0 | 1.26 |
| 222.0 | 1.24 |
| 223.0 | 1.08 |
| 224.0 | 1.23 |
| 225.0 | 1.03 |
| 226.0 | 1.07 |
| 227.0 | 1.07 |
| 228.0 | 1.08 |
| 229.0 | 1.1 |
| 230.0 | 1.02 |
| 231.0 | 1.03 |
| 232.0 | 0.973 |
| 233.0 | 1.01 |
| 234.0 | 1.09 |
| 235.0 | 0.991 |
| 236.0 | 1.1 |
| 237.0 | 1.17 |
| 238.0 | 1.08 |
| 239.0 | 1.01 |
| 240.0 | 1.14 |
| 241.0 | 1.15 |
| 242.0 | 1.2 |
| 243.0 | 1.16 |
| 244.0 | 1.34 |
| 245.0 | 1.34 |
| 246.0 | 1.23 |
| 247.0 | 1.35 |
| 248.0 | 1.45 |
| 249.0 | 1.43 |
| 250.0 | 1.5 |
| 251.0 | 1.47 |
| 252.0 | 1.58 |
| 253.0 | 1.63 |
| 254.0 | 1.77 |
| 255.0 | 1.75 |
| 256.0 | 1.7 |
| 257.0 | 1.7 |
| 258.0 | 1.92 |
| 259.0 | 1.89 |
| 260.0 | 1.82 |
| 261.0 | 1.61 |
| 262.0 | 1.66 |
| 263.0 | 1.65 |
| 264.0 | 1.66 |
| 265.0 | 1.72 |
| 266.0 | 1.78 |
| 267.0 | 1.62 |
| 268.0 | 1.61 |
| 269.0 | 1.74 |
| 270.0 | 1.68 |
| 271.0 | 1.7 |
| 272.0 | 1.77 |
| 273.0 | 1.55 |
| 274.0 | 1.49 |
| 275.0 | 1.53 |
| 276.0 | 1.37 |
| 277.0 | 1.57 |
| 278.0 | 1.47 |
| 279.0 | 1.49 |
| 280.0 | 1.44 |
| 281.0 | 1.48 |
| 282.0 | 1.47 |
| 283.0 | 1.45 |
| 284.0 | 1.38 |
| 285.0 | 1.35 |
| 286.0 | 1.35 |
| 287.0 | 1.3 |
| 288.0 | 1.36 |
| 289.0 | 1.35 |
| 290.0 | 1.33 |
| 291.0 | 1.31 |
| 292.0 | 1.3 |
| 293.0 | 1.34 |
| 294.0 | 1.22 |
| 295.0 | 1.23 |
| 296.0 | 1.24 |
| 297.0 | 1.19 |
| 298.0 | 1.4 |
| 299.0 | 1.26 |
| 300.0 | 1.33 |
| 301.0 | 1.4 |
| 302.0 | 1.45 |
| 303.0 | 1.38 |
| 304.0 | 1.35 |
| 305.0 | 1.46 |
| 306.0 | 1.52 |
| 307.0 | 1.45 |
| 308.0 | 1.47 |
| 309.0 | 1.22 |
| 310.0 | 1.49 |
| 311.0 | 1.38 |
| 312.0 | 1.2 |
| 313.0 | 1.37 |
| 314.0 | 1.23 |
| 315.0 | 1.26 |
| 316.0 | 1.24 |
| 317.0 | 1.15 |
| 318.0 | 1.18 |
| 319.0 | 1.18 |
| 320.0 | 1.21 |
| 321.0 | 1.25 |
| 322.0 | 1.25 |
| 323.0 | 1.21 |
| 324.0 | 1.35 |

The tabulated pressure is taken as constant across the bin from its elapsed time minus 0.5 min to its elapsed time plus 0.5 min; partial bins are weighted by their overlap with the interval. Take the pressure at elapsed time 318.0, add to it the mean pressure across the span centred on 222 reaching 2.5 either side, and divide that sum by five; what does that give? 0.478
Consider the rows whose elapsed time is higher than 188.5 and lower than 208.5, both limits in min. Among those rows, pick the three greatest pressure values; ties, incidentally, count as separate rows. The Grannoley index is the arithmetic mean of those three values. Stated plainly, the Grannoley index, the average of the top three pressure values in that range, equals 1.61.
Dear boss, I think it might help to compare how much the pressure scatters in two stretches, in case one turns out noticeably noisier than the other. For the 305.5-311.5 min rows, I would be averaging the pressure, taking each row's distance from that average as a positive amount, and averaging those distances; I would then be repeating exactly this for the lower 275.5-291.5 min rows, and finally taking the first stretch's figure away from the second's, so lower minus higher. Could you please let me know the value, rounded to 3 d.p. -0.014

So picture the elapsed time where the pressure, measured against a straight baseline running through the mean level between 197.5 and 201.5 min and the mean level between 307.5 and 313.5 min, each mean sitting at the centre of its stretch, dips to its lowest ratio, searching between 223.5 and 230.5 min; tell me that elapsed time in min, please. 230.0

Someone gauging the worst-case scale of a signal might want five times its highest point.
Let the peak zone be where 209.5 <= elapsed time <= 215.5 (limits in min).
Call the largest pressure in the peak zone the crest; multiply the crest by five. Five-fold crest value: 7.9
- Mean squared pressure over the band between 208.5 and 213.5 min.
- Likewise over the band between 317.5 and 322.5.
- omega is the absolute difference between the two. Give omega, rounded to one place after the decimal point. 0.5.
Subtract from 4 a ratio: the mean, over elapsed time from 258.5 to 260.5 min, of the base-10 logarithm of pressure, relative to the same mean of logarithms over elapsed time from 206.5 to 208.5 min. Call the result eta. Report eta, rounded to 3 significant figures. 2.29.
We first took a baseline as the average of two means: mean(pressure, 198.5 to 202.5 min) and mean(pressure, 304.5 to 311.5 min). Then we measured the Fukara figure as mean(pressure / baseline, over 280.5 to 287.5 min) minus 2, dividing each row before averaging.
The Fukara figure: -1.05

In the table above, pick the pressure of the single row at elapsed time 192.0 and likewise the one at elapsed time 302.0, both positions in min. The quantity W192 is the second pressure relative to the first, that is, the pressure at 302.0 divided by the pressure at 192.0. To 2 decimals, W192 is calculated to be 1.05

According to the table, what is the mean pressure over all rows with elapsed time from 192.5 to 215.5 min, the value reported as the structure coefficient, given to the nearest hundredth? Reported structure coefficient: 1.46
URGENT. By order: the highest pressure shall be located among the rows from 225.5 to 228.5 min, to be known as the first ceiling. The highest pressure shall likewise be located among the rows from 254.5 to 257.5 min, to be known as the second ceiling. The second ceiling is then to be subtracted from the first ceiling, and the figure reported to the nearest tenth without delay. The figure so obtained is -0.7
